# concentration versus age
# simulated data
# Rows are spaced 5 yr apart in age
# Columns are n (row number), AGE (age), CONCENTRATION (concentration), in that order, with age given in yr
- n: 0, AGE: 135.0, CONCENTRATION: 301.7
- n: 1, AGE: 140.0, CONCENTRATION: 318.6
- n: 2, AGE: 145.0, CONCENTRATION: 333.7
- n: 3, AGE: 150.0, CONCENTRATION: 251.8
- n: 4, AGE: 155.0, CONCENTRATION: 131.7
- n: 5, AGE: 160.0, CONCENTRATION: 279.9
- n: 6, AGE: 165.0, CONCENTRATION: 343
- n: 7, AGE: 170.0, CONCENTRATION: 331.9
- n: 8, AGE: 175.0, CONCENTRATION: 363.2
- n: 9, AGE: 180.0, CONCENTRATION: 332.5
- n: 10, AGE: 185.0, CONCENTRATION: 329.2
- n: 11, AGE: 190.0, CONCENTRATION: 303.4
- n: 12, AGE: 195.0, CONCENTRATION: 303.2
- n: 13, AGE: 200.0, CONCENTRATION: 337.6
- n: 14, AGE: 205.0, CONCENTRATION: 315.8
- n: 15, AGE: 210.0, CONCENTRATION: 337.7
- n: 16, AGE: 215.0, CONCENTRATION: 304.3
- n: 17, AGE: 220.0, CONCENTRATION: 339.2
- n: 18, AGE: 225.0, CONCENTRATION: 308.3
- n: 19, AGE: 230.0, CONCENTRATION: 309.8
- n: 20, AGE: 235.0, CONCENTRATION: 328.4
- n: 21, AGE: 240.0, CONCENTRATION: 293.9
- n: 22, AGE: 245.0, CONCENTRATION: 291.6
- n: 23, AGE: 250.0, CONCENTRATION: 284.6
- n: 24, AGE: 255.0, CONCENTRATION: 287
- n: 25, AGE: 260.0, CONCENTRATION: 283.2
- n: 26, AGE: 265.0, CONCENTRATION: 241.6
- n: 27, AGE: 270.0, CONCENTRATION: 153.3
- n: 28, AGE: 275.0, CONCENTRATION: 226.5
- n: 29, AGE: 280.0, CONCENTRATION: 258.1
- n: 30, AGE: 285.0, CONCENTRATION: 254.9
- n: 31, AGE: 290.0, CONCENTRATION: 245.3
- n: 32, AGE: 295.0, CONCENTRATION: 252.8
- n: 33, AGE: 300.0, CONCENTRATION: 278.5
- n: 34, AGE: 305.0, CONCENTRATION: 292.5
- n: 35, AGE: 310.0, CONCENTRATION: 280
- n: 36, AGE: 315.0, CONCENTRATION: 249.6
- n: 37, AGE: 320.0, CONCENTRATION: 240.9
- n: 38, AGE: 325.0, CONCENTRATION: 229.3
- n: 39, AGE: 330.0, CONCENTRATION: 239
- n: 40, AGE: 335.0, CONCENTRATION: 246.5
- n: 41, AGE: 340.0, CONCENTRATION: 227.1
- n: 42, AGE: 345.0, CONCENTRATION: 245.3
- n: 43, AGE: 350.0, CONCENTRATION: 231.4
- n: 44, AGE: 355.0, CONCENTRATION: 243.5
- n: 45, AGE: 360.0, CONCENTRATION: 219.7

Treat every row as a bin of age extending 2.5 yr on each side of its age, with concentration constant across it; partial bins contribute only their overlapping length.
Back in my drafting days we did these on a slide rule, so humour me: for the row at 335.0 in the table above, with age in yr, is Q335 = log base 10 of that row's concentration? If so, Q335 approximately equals 2.39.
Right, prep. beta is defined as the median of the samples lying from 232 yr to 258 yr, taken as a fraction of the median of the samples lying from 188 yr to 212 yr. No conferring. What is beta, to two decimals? 0.92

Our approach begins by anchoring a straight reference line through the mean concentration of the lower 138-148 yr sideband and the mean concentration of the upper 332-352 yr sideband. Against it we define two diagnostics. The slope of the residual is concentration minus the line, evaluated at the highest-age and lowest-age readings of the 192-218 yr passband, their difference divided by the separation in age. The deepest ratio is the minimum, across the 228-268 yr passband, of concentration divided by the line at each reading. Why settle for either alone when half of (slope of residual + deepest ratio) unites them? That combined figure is 0.69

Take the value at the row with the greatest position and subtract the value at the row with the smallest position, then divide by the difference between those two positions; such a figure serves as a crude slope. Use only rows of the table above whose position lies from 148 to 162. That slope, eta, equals 2.8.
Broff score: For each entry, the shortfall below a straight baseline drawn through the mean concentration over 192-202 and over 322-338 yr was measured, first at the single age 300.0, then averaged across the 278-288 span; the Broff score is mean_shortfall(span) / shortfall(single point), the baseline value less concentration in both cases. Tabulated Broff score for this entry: -0.5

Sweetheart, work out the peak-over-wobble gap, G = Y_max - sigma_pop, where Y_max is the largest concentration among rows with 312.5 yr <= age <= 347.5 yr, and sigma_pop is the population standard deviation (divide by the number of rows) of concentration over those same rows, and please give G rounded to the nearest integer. 242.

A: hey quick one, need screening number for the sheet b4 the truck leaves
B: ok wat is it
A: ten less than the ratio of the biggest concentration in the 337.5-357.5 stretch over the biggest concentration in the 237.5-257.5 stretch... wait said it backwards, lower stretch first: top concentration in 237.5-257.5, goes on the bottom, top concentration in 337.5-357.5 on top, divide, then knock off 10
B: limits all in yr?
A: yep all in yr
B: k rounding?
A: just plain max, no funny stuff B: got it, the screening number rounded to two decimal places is -9.17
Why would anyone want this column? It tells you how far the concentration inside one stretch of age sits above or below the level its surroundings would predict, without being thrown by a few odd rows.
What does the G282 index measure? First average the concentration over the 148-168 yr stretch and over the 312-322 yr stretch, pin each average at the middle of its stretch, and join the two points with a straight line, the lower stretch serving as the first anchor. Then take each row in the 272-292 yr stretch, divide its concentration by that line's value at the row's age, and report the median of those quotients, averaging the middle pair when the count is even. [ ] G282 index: 1.01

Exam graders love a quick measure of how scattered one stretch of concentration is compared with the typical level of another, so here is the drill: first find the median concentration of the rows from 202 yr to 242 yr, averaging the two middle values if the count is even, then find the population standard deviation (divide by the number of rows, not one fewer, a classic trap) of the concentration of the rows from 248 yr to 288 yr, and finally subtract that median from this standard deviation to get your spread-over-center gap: -271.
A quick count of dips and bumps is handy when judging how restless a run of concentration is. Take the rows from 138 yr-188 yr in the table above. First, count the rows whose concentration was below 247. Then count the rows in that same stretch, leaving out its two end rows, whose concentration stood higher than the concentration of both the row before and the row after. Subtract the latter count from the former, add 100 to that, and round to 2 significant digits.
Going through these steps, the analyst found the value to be 98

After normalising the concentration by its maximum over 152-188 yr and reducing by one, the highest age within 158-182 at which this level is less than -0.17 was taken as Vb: 160.0 yr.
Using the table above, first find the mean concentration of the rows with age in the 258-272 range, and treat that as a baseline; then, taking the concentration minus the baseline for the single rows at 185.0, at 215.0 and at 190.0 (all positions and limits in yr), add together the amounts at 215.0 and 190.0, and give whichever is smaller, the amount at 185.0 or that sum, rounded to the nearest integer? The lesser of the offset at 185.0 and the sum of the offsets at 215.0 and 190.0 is 103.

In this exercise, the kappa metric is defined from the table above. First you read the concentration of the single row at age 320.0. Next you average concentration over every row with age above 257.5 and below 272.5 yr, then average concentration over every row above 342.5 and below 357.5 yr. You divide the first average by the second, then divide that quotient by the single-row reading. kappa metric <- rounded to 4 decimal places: 0.0039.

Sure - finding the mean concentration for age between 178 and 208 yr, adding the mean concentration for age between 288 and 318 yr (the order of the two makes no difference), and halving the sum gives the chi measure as 293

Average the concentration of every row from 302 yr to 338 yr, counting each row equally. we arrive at 254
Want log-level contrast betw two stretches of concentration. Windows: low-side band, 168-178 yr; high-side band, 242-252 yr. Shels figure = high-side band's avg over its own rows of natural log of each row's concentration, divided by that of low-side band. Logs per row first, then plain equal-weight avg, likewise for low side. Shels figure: 0.97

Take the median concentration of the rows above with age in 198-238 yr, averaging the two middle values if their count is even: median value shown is 322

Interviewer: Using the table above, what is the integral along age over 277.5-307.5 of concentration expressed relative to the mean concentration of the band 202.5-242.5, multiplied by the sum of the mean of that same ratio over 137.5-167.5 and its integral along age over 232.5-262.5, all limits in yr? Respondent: 717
